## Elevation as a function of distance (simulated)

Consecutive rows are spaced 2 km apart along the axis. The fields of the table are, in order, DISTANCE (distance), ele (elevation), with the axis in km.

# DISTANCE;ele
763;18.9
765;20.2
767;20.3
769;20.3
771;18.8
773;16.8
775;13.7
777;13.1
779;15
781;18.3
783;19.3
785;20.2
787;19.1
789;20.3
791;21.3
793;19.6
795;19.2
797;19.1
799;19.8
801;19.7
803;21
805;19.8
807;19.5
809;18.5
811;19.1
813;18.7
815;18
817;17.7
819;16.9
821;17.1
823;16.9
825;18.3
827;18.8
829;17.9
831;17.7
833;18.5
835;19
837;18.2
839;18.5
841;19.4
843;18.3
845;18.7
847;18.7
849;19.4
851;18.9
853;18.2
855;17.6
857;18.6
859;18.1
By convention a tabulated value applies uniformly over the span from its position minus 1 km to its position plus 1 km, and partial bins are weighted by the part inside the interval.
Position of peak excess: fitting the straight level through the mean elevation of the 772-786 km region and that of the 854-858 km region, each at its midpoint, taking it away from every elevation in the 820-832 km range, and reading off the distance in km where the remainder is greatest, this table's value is 827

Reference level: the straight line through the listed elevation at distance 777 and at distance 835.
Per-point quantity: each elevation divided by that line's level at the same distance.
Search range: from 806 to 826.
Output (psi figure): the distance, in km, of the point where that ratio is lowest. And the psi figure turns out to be 823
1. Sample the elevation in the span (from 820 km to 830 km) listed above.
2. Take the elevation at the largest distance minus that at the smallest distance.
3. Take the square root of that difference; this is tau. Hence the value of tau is 0.89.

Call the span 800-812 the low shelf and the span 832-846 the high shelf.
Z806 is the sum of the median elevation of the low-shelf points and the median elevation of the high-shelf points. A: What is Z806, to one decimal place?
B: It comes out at 38.1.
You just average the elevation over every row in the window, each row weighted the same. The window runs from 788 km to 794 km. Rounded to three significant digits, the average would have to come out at 20.4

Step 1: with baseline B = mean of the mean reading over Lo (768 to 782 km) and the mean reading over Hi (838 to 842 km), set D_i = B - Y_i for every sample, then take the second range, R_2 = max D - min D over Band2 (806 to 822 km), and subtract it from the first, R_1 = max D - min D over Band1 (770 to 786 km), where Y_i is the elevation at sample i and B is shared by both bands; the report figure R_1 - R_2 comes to 4.5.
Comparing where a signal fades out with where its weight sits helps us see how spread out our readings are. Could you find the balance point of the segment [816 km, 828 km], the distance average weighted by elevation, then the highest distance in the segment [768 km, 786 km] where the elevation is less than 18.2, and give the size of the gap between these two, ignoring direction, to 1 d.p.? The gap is 43.1 km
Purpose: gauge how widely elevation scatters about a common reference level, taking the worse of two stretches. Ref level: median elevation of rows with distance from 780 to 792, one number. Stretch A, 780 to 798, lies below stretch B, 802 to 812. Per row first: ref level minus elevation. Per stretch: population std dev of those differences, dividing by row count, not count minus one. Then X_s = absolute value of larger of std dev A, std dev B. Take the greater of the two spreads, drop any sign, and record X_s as 0.8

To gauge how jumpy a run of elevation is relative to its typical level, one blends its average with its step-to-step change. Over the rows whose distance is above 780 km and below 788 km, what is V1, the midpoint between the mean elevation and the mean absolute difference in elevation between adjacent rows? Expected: 10.11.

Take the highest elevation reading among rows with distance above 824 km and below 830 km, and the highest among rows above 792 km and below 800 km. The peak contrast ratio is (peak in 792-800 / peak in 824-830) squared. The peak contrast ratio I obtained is 1.11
